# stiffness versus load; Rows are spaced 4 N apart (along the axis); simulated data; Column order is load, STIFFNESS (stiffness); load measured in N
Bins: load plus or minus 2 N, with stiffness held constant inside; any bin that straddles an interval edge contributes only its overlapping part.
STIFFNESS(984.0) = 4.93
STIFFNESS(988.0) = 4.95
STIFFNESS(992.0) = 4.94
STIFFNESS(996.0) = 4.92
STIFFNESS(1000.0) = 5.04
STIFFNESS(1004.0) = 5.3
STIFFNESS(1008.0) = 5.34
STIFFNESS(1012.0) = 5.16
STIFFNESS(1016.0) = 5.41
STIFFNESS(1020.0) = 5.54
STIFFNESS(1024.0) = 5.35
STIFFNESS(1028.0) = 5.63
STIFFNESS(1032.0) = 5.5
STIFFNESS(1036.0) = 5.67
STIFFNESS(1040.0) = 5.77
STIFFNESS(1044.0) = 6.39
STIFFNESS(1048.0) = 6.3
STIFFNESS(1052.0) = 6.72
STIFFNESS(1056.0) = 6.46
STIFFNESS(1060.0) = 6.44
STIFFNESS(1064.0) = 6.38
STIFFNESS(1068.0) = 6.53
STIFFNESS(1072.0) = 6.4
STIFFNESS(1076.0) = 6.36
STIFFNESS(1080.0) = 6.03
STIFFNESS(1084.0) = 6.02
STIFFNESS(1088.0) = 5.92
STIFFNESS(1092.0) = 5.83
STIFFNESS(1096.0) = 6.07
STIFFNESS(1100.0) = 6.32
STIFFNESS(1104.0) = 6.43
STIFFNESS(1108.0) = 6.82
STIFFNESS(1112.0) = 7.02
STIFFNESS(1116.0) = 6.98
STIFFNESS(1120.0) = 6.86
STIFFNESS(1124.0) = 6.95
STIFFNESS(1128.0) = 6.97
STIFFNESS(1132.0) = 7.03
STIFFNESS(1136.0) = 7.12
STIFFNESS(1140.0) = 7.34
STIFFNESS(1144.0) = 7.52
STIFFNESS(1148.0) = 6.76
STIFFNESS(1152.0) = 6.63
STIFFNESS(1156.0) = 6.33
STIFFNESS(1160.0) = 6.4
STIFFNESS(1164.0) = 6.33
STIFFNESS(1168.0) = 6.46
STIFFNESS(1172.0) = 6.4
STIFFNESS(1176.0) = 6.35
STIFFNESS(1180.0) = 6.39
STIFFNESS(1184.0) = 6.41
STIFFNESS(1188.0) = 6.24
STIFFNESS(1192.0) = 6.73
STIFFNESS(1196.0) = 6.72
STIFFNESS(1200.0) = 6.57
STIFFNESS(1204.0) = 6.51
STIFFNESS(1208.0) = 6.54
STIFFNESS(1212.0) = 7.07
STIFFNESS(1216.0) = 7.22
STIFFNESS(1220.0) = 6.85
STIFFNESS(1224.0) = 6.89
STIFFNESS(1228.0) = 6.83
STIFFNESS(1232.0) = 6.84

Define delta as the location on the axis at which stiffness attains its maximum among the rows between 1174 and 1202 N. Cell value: 1192.0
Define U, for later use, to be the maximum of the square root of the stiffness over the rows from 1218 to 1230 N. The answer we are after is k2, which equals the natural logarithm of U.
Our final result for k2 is 0.965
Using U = 2.625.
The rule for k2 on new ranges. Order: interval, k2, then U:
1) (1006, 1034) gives 0.864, 2.373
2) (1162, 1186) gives 0.933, 2.542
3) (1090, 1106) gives 0.930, 2.536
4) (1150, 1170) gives 0.946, 2.575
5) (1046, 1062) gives 0.953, 2.592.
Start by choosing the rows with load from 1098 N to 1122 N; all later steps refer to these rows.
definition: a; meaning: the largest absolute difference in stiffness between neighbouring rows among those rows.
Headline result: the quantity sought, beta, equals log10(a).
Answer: -0.41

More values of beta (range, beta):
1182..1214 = -0.28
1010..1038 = -0.55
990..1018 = -0.59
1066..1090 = -0.48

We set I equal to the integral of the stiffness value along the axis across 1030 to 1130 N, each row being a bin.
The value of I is 637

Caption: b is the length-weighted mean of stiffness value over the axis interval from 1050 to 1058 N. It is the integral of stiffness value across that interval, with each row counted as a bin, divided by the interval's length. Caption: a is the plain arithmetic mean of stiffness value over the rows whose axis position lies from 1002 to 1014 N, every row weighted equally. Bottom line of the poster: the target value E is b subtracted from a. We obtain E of -1.32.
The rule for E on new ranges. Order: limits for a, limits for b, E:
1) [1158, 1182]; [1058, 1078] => -0.03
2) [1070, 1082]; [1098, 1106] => -0.11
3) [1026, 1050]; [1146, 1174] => -0.60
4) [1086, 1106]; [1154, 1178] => -0.26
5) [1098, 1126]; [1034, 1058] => 0.55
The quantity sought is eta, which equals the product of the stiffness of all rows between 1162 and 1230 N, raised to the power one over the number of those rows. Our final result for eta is 6.6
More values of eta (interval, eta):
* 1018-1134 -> 6.3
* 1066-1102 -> 6.2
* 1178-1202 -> 6.5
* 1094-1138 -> 6.8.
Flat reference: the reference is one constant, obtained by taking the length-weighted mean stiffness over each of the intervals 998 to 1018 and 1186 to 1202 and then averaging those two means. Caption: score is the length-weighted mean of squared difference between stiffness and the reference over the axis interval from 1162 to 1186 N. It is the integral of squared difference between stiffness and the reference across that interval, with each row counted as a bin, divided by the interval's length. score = 0.23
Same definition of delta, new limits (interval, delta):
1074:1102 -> 1076.0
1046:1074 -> 1052.0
